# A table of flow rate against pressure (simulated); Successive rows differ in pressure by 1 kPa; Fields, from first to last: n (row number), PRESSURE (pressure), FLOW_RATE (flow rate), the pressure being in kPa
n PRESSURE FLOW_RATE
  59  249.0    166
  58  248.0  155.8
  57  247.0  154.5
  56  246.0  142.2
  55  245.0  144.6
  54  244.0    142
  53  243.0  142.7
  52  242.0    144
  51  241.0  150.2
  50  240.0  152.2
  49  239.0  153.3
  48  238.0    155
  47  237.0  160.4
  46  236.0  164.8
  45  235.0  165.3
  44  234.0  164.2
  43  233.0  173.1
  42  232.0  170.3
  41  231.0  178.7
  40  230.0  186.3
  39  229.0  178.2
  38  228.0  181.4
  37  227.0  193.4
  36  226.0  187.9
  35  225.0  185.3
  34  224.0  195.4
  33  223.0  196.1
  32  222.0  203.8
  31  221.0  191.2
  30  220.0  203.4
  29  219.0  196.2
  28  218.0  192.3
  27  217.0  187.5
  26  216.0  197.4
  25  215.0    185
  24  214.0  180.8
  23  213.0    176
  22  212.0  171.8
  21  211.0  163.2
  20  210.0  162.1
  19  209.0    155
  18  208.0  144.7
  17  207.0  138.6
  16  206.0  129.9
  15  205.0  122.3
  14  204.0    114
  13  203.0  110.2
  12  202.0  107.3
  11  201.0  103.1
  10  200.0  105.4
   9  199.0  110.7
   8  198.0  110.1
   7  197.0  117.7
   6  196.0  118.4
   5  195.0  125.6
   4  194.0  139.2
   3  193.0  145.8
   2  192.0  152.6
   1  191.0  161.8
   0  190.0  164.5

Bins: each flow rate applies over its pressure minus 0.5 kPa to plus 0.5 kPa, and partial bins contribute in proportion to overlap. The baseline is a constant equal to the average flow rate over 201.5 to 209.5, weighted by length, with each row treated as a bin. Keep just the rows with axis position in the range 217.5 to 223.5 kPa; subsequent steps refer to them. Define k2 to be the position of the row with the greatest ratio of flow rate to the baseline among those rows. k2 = 222.0 kPa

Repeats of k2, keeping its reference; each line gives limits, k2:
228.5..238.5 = 230.0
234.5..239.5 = 235.0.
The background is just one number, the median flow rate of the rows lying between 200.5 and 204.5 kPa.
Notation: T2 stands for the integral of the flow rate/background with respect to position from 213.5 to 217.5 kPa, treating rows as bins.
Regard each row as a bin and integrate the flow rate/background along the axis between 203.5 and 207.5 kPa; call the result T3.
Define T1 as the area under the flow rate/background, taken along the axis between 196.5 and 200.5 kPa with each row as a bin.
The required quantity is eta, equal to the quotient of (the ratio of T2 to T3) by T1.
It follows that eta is 0.36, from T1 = 4.1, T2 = 6.9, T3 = 5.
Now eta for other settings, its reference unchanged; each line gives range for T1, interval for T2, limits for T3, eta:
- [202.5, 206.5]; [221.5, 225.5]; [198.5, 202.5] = 0.42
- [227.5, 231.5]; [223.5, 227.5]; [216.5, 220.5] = 0.15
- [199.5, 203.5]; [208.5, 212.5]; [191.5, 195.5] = 0.30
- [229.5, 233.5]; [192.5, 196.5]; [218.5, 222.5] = 0.10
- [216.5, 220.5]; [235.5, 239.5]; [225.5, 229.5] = 0.12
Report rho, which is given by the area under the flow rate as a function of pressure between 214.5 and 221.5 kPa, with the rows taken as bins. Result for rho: 1353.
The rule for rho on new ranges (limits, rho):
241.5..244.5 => 429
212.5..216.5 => 739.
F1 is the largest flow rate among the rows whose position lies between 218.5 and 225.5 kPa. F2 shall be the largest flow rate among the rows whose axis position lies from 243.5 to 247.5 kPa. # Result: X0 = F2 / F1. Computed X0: 0.8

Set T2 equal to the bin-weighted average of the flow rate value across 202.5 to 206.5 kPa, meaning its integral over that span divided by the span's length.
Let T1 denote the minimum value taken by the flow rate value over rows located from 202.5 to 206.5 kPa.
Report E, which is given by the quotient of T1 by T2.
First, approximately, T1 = 110.2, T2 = 119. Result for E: 0.93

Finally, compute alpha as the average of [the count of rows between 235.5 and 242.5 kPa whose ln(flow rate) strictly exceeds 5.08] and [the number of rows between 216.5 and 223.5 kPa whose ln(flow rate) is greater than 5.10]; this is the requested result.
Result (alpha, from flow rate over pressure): 4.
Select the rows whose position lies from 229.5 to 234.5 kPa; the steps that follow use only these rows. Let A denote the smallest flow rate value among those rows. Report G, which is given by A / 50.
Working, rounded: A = 164.2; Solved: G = 3.3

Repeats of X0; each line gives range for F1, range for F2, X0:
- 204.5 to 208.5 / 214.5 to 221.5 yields 1.4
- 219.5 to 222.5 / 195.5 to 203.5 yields 0.6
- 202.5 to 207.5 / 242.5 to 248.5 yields 1.1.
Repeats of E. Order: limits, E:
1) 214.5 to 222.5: 0.95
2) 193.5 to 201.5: 0.89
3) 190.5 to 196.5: 0.84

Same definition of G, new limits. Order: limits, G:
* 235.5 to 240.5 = 3.0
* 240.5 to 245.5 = 2.8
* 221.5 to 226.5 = 3.7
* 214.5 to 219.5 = 3.7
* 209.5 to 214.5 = 3.2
